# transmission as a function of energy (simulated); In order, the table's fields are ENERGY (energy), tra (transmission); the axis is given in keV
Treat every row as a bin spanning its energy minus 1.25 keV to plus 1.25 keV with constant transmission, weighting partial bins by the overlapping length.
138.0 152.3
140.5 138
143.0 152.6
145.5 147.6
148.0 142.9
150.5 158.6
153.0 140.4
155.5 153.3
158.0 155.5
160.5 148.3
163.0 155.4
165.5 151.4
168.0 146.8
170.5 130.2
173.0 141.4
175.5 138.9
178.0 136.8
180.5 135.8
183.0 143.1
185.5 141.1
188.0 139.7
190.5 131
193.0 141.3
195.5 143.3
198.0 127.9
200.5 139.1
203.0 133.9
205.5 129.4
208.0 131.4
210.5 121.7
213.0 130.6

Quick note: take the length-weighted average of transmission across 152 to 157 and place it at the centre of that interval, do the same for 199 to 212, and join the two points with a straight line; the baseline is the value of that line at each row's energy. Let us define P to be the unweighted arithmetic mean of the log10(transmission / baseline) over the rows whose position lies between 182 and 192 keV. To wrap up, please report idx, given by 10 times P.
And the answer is 0.05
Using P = 0.005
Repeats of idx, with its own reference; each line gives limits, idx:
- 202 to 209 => 0.02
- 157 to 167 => 0.22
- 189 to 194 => 0.02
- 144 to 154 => -0.06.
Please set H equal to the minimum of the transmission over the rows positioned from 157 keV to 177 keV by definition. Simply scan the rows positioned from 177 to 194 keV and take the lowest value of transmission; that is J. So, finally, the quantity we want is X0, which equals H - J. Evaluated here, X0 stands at -1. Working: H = 130.2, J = 131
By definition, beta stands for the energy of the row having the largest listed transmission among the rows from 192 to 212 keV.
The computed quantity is 195.5 keV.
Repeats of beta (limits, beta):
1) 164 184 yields 165.5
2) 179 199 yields 195.5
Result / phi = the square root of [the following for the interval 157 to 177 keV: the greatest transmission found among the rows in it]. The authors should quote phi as 12.5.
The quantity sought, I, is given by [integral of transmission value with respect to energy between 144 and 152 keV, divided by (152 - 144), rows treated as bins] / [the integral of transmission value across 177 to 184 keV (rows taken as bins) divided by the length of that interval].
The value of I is 1.08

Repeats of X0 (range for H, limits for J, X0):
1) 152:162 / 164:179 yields 10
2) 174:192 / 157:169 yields -16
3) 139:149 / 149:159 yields -2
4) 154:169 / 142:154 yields 6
